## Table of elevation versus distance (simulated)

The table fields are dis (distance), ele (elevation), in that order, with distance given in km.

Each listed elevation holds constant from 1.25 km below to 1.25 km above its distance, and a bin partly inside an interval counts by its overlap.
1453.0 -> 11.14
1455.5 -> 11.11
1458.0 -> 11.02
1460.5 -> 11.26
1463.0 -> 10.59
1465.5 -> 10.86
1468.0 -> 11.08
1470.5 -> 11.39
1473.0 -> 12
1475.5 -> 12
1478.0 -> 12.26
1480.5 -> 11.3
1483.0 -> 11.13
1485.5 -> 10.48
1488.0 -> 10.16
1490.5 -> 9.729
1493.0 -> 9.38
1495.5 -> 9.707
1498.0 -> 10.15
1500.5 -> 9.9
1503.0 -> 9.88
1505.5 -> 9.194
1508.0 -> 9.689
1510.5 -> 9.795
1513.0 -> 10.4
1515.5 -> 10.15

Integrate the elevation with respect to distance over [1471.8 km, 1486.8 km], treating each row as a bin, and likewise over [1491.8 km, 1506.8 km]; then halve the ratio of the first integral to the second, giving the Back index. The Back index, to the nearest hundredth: 0.59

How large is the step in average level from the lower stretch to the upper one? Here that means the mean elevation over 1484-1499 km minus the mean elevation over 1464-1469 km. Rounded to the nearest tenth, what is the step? -1.0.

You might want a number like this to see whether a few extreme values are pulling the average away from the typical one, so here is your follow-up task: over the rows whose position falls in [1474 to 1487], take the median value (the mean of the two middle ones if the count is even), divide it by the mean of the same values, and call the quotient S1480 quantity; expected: 0.99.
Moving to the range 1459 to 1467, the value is 1.00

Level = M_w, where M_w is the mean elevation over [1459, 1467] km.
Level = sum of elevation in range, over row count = 10.9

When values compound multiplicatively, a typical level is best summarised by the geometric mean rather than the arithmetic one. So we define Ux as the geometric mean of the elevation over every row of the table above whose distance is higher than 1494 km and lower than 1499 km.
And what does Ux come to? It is 9.93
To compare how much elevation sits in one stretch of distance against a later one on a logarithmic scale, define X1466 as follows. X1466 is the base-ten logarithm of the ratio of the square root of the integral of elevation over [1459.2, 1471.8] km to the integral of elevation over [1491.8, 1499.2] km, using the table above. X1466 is -0.79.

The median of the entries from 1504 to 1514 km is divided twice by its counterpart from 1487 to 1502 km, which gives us 0.101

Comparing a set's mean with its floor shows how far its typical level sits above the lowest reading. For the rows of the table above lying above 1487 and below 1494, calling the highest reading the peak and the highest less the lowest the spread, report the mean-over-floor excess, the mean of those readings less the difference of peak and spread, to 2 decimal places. 0.38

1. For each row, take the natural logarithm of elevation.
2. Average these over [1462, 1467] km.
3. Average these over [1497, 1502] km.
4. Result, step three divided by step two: 0.97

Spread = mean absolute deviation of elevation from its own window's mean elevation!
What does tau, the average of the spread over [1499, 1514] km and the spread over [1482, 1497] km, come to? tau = 0.37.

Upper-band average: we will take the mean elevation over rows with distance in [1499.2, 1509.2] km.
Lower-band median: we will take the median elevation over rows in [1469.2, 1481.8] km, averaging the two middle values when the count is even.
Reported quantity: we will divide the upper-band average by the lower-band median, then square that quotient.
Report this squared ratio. 0.65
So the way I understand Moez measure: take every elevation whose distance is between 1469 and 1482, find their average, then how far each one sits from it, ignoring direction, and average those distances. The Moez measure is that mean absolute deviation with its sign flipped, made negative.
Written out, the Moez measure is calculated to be -0.36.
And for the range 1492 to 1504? -0.21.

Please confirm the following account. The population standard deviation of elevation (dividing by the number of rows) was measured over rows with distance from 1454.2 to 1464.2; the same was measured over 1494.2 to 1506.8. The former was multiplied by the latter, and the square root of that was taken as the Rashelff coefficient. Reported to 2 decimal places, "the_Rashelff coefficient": 0.28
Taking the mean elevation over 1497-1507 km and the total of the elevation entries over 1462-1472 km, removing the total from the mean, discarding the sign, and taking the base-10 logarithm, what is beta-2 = 1.53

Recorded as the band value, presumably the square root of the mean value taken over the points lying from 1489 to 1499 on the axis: 3.12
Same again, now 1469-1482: 3.43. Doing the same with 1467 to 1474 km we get 3.39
